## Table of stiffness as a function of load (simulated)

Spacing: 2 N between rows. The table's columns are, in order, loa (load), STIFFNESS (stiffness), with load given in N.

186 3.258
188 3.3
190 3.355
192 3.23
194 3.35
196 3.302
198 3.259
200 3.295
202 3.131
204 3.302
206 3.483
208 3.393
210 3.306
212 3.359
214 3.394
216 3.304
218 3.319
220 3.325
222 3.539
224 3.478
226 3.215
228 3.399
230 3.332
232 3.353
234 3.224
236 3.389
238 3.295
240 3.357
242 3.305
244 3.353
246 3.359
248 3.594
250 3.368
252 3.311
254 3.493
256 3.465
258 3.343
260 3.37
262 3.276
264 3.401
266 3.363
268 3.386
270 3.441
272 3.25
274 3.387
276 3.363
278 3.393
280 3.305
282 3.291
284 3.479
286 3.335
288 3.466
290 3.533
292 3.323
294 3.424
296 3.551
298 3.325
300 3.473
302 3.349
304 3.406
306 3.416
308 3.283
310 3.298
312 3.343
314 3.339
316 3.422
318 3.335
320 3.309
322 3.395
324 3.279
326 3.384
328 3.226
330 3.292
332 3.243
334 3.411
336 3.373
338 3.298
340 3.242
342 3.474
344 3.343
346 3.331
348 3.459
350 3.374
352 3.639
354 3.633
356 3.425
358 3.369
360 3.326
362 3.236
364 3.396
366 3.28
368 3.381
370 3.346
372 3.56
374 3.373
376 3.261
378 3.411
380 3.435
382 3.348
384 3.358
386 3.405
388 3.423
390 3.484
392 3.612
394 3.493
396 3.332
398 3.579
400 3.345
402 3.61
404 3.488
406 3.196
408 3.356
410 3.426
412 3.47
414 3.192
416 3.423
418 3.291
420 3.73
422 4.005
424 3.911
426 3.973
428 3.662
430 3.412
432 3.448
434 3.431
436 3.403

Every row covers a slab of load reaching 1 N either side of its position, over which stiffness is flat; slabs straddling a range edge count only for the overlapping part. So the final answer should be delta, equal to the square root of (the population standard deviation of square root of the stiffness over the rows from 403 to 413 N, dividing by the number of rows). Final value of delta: 0.170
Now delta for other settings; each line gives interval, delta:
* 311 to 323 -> 0.103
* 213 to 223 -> 0.153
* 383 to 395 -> 0.147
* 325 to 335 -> 0.143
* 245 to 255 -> 0.167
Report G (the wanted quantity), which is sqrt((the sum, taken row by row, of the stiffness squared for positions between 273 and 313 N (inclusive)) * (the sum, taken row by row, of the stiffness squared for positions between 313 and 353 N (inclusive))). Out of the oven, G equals 228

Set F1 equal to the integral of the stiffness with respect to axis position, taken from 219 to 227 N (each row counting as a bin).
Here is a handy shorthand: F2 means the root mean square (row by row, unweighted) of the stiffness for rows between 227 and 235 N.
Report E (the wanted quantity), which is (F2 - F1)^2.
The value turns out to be 566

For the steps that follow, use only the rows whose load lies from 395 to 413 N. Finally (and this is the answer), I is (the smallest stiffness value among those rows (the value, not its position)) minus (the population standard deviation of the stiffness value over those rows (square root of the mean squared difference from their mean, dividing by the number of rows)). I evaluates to 3.07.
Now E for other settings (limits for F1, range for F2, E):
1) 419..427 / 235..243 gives 778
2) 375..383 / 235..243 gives 556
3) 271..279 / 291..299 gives 547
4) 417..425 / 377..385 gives 701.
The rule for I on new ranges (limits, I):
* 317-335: 3.16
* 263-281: 3.20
